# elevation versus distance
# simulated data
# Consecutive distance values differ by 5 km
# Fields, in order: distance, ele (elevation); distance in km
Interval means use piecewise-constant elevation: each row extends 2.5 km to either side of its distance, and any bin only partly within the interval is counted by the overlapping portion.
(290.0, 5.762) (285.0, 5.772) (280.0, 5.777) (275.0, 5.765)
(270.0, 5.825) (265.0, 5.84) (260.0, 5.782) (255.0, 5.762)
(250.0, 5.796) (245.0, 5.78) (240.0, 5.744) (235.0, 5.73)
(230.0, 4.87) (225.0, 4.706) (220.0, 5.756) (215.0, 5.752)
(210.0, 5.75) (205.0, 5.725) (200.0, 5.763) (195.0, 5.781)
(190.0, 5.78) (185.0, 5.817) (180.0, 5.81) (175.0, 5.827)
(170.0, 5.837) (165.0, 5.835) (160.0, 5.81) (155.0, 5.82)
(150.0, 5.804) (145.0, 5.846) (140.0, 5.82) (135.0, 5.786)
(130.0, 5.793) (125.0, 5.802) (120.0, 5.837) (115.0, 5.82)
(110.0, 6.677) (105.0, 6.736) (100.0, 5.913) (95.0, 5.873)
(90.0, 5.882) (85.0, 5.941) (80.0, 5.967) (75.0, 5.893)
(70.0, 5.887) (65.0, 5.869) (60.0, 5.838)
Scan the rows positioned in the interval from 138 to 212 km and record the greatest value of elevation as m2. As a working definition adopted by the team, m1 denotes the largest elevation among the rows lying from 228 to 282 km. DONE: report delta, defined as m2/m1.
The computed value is 1.00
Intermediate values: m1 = 5.84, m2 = 5.846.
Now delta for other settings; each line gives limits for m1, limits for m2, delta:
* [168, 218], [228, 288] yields 1.00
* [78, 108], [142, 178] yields 0.87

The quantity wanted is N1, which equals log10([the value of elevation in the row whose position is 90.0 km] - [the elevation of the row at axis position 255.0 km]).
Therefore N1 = -0.92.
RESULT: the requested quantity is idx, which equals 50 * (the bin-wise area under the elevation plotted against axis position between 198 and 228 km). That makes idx 8341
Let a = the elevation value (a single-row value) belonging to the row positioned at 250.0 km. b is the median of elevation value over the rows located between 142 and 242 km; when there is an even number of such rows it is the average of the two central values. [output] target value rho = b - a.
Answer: -0.02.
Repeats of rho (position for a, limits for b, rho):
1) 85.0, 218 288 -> -0.17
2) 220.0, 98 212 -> 0.06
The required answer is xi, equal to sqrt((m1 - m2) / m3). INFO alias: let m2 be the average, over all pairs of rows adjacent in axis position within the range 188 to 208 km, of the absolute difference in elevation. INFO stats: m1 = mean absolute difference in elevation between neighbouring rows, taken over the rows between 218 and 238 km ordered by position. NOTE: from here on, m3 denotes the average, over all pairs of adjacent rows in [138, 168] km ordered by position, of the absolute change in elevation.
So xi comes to 5.3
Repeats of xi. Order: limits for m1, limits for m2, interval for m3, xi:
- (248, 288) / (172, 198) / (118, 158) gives 0.8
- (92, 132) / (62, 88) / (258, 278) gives 2.3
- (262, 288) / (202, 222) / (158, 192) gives 0.9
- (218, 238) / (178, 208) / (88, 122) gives 1.5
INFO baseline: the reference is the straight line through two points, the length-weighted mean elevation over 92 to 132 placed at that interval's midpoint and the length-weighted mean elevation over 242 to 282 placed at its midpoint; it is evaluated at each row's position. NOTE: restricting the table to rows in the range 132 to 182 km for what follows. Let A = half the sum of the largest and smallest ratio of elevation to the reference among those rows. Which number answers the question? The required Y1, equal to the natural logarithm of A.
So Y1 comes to -0.03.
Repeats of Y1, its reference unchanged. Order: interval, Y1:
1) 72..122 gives 0.04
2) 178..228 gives -0.11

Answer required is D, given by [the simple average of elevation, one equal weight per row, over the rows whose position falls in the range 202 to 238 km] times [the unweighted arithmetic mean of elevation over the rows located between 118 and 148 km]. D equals 31.8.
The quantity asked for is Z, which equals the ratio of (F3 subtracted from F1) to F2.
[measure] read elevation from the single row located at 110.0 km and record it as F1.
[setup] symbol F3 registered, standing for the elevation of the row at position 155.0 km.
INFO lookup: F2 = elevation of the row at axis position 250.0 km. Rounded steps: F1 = 6.677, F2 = 5.796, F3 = 5.82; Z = 0.148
